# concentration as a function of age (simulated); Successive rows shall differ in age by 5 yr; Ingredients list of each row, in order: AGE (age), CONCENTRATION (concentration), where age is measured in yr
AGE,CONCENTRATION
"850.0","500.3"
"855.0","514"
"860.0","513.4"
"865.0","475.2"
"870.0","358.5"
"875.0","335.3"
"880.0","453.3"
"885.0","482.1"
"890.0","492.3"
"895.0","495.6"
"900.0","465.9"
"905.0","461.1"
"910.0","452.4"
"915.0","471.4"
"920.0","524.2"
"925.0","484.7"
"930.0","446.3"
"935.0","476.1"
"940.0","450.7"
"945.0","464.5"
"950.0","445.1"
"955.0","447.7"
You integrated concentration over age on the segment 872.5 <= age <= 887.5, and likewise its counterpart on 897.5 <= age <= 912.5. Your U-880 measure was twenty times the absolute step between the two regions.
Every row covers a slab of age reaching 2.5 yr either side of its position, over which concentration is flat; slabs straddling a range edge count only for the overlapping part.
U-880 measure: 10870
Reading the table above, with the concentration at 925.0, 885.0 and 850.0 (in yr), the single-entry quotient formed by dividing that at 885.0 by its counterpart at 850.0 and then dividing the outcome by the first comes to 0.0020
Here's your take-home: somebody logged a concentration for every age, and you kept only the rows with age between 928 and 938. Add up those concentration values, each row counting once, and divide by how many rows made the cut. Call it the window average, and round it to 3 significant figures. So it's 461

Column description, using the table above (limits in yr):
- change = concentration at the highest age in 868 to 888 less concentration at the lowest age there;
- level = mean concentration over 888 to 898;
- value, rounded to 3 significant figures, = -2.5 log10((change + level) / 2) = -6.22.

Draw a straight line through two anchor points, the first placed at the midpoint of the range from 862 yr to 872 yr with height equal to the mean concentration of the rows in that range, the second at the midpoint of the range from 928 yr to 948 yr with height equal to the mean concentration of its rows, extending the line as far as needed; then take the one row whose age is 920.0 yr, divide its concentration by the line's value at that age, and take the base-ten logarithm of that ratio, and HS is 0.07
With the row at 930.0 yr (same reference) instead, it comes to -0.01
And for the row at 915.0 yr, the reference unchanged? 0.02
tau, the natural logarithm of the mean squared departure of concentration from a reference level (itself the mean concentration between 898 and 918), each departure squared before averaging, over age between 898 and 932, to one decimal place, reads 6.5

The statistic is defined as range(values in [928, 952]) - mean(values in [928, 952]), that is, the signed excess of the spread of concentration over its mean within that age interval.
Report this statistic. -426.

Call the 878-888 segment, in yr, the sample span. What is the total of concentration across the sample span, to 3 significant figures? 935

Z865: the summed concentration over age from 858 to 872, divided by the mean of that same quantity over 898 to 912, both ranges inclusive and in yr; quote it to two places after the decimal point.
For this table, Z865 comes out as 2.93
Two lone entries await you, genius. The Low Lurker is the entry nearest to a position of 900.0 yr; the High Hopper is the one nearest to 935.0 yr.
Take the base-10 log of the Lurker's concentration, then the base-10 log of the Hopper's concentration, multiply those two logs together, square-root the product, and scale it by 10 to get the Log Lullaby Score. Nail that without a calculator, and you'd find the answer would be 26.7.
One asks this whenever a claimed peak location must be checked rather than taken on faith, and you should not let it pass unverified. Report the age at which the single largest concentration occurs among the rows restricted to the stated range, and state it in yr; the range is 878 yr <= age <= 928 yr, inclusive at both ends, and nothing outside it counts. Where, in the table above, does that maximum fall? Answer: 920.0 yr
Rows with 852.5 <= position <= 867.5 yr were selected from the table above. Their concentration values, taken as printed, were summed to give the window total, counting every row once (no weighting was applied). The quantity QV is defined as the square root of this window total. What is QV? 38.8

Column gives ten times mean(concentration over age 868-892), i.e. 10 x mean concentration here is 4243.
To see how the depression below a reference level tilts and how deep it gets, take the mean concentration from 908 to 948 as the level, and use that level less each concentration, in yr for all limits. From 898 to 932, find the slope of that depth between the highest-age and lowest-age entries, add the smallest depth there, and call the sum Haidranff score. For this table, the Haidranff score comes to -52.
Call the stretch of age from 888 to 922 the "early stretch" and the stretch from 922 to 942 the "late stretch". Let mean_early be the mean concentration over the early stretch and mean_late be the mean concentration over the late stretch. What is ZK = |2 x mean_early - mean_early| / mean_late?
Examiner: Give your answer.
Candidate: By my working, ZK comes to 1.03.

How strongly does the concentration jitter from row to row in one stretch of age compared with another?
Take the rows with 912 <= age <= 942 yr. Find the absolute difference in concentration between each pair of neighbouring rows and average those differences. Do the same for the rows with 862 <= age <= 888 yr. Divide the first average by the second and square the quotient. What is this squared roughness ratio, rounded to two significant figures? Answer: 0.27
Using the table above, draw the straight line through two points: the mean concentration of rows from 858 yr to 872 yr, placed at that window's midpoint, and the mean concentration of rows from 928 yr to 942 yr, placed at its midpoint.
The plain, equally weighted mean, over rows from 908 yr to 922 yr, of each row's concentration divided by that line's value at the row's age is 1.06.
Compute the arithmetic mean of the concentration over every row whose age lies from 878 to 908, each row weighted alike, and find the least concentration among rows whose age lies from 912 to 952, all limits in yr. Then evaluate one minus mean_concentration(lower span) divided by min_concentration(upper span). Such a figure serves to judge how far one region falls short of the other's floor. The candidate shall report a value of -0.067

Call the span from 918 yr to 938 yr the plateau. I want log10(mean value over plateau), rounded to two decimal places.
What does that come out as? 2.68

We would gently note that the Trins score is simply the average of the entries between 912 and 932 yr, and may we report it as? 482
